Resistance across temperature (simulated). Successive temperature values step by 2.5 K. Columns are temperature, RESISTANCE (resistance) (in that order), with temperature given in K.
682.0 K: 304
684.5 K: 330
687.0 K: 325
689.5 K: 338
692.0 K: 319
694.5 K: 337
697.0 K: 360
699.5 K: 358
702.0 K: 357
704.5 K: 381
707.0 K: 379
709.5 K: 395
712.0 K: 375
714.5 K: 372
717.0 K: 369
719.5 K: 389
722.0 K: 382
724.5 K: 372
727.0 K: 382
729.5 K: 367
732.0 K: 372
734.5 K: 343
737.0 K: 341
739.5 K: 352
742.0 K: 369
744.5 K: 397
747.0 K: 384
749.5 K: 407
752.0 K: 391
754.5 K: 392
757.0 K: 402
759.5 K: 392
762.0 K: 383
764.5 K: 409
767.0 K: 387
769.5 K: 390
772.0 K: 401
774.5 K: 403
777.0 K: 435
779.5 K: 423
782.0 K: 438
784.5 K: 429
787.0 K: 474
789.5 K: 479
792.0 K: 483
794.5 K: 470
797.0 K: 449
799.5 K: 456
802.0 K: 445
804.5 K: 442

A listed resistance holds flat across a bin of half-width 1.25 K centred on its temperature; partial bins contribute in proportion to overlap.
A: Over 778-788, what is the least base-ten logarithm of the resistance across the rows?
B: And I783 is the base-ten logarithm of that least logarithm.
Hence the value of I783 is 0.419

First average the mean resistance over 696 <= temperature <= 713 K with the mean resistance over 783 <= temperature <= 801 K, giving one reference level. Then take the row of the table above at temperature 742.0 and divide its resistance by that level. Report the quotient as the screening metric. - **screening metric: 0.88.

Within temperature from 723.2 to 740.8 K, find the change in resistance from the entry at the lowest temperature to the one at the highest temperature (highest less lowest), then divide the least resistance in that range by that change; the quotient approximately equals -17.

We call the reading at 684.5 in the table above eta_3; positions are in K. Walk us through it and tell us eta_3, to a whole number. 330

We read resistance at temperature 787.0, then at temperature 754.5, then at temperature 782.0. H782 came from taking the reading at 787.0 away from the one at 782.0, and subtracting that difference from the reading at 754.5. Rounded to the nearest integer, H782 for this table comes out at 428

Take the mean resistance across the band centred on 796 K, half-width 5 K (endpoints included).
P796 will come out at 464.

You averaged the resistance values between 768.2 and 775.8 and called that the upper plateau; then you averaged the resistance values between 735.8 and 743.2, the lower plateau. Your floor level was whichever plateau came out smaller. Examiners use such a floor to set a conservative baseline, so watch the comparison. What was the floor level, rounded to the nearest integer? 354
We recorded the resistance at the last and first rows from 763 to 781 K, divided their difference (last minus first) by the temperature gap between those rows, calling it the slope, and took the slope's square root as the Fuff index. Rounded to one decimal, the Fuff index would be 1.0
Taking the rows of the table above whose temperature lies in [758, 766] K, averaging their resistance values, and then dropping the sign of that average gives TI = 395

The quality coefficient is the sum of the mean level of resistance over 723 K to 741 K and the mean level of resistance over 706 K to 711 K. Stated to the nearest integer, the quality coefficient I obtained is 748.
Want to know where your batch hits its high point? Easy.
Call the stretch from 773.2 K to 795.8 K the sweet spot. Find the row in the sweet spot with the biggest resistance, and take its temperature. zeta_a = 792.0 K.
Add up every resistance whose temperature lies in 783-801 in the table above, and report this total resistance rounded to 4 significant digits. 3240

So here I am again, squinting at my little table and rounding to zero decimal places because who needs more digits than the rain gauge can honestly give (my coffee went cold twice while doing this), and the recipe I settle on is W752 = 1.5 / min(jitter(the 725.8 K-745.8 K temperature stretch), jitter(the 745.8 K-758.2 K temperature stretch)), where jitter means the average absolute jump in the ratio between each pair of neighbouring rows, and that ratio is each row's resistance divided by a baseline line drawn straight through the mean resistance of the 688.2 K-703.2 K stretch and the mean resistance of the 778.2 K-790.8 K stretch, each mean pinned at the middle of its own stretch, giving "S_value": 51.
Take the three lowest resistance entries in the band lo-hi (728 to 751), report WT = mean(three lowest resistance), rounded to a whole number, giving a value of 345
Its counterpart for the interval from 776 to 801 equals 429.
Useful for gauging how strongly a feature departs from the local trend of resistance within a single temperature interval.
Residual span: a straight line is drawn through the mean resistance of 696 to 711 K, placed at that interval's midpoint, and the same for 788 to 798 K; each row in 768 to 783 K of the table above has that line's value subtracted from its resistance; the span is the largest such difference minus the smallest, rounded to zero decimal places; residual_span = 37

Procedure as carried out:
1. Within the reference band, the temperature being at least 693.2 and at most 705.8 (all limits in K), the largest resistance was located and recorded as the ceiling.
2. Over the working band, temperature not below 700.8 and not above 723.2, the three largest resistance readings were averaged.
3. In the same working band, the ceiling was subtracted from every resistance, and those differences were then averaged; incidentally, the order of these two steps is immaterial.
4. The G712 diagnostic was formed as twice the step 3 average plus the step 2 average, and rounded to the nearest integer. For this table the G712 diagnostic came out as 382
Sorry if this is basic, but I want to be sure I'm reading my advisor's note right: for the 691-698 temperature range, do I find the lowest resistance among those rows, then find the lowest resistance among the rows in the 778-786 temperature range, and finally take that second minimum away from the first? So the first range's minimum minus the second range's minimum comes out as -104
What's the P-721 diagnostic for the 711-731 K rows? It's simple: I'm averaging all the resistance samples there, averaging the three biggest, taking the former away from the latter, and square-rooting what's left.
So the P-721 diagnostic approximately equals 2.9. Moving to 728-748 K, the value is 4.3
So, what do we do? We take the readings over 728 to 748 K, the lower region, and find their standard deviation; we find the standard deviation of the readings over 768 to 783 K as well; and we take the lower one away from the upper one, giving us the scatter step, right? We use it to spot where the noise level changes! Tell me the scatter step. 0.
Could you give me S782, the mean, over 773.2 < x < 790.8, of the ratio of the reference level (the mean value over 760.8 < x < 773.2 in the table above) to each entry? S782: 0.90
